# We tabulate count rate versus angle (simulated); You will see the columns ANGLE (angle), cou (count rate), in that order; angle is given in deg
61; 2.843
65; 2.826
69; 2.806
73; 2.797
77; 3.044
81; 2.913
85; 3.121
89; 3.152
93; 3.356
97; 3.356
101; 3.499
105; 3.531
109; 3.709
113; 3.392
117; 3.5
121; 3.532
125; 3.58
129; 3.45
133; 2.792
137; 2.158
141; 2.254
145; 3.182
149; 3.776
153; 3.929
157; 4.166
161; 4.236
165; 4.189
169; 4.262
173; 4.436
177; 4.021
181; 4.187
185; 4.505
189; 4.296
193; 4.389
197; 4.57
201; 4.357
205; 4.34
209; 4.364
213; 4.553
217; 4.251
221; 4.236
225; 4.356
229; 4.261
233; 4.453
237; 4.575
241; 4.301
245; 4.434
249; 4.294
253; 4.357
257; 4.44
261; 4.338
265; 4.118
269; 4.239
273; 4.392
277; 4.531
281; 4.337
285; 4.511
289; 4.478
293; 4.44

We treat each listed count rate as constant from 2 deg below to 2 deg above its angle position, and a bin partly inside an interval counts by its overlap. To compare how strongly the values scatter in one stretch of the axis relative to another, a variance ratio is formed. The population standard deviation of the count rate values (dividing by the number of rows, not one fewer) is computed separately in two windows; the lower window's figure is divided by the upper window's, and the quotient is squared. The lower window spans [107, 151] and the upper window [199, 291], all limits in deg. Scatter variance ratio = 23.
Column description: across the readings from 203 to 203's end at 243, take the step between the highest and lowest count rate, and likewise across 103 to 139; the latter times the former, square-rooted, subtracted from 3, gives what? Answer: 2.3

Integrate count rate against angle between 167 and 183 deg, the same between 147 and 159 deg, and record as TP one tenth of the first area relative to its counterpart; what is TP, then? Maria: 0.14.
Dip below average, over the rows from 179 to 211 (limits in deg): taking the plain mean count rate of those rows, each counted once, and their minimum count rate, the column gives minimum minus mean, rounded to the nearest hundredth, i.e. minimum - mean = -0.19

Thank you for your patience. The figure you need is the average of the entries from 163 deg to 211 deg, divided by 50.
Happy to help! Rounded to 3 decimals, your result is 0.087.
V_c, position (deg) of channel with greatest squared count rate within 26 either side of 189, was 197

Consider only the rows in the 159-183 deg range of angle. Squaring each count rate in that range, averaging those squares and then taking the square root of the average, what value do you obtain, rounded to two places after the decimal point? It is 4.22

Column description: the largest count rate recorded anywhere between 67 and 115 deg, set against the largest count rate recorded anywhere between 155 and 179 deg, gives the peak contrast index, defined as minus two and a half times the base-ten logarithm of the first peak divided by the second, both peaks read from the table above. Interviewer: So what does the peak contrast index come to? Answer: 0.19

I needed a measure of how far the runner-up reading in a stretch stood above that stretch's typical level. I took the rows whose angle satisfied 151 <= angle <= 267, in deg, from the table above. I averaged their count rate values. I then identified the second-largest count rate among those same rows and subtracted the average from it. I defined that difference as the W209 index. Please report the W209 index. 0.25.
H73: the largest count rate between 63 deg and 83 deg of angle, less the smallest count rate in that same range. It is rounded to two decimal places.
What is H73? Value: 0.25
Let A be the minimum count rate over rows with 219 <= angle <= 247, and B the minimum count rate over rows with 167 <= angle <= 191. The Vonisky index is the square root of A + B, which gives 2.87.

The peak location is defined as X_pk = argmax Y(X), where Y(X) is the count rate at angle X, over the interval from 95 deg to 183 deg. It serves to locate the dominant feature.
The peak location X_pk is 173 deg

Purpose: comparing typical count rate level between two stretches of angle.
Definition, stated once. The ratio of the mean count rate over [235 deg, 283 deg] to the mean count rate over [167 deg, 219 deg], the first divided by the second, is 1.00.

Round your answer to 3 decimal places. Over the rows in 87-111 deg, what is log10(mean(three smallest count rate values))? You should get 0.517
